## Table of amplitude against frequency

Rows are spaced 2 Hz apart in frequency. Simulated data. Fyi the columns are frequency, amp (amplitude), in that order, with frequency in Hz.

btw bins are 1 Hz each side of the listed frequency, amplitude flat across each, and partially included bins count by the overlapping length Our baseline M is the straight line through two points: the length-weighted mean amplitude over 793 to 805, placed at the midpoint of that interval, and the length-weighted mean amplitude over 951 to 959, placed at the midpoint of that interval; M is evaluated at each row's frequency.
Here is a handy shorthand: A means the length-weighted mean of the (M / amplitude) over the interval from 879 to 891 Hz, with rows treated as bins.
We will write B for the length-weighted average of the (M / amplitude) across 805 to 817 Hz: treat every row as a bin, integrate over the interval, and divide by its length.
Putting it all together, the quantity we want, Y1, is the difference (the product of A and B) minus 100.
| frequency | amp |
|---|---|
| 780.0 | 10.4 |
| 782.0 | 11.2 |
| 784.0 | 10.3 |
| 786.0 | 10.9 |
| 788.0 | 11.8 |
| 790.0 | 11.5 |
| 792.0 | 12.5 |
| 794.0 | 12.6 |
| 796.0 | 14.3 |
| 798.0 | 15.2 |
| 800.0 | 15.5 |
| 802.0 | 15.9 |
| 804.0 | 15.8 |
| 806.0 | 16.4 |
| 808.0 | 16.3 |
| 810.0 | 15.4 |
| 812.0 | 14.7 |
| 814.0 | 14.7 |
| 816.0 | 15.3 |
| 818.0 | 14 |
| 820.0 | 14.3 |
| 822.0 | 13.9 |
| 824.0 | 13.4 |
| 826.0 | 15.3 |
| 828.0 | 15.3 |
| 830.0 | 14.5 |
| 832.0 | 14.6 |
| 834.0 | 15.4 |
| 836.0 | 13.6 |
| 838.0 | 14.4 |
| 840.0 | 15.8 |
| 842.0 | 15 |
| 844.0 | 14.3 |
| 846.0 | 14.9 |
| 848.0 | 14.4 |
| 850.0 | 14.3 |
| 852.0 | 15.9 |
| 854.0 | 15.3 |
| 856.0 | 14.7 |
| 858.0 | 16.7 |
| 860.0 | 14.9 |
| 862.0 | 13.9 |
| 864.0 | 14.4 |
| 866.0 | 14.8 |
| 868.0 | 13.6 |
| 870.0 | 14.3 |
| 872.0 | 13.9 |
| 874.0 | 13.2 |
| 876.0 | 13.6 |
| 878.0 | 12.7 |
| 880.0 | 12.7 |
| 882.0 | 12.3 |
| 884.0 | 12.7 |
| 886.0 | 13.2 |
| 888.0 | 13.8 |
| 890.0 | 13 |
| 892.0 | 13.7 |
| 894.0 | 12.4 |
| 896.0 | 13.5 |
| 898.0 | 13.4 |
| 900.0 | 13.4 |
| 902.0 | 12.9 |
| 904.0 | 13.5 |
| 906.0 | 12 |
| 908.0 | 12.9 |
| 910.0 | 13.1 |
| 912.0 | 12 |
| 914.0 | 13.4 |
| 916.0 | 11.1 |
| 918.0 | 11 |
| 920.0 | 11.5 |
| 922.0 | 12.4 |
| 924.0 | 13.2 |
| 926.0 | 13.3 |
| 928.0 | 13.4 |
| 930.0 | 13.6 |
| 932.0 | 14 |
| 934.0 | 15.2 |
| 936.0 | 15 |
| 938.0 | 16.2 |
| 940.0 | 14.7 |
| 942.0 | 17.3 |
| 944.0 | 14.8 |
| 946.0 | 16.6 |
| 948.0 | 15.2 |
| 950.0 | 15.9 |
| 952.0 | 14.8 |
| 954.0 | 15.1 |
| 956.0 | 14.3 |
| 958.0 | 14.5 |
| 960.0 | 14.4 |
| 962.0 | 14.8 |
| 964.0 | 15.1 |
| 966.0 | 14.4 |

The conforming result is -98.90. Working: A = 1.14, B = 0.96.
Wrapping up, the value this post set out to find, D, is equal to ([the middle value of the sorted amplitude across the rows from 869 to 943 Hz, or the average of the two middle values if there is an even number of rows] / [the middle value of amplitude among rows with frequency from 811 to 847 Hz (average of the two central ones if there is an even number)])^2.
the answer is 0.8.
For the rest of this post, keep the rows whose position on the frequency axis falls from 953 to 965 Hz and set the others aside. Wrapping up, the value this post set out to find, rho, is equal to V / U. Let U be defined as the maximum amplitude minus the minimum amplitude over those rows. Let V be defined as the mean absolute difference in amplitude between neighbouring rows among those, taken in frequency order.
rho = 0.45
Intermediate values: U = 0.8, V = 0.4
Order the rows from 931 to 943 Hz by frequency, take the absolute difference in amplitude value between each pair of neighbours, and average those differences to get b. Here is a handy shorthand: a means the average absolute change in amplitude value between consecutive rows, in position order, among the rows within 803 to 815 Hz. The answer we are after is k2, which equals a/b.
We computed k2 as 0.3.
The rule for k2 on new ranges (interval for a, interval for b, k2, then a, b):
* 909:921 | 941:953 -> 0.7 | 1.1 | 1.50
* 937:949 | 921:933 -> 6.1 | 2.0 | 0.32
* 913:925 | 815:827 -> 1.0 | 0.9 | 0.88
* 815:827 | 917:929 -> 1.8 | 0.9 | 0.48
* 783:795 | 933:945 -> 0.4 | 0.6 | 1.60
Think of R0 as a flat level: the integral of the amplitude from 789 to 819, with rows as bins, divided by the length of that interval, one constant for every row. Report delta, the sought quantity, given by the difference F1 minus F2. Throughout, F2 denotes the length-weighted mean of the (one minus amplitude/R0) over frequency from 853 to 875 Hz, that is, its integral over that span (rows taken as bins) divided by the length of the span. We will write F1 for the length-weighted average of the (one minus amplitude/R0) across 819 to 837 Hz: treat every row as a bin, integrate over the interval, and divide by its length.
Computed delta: 0.003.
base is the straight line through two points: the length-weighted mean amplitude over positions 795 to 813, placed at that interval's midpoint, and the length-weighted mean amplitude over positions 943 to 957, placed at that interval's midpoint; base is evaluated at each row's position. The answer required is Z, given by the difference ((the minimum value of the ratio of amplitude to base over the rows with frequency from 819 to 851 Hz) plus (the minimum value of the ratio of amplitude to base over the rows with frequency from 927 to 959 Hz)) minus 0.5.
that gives 1.24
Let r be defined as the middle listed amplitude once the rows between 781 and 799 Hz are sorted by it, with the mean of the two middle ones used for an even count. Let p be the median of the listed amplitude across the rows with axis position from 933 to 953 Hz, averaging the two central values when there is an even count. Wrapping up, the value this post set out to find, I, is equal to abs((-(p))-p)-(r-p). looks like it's 34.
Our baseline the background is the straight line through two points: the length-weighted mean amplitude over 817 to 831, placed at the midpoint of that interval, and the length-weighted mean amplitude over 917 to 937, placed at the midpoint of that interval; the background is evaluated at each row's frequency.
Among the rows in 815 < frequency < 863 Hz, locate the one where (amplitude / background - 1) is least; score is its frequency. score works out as 824.0 Hz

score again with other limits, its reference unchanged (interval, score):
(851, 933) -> 918.0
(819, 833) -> 824.0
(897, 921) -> 918.0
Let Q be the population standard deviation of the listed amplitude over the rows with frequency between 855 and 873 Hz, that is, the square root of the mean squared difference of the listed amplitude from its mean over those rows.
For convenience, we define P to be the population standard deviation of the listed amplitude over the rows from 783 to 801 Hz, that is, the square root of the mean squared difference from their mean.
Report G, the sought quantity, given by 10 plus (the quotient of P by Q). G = 12.0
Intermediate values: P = 1.76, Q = 0.86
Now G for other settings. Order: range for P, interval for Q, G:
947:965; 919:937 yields 10.4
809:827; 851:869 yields 10.7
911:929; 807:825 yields 11.1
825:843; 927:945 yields 10.5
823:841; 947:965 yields 11.7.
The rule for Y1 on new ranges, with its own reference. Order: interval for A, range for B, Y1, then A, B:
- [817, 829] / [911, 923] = -98.71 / 1.04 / 1.24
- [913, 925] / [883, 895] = -98.62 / 1.22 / 1.13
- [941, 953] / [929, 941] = -99.07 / 0.93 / 1.00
